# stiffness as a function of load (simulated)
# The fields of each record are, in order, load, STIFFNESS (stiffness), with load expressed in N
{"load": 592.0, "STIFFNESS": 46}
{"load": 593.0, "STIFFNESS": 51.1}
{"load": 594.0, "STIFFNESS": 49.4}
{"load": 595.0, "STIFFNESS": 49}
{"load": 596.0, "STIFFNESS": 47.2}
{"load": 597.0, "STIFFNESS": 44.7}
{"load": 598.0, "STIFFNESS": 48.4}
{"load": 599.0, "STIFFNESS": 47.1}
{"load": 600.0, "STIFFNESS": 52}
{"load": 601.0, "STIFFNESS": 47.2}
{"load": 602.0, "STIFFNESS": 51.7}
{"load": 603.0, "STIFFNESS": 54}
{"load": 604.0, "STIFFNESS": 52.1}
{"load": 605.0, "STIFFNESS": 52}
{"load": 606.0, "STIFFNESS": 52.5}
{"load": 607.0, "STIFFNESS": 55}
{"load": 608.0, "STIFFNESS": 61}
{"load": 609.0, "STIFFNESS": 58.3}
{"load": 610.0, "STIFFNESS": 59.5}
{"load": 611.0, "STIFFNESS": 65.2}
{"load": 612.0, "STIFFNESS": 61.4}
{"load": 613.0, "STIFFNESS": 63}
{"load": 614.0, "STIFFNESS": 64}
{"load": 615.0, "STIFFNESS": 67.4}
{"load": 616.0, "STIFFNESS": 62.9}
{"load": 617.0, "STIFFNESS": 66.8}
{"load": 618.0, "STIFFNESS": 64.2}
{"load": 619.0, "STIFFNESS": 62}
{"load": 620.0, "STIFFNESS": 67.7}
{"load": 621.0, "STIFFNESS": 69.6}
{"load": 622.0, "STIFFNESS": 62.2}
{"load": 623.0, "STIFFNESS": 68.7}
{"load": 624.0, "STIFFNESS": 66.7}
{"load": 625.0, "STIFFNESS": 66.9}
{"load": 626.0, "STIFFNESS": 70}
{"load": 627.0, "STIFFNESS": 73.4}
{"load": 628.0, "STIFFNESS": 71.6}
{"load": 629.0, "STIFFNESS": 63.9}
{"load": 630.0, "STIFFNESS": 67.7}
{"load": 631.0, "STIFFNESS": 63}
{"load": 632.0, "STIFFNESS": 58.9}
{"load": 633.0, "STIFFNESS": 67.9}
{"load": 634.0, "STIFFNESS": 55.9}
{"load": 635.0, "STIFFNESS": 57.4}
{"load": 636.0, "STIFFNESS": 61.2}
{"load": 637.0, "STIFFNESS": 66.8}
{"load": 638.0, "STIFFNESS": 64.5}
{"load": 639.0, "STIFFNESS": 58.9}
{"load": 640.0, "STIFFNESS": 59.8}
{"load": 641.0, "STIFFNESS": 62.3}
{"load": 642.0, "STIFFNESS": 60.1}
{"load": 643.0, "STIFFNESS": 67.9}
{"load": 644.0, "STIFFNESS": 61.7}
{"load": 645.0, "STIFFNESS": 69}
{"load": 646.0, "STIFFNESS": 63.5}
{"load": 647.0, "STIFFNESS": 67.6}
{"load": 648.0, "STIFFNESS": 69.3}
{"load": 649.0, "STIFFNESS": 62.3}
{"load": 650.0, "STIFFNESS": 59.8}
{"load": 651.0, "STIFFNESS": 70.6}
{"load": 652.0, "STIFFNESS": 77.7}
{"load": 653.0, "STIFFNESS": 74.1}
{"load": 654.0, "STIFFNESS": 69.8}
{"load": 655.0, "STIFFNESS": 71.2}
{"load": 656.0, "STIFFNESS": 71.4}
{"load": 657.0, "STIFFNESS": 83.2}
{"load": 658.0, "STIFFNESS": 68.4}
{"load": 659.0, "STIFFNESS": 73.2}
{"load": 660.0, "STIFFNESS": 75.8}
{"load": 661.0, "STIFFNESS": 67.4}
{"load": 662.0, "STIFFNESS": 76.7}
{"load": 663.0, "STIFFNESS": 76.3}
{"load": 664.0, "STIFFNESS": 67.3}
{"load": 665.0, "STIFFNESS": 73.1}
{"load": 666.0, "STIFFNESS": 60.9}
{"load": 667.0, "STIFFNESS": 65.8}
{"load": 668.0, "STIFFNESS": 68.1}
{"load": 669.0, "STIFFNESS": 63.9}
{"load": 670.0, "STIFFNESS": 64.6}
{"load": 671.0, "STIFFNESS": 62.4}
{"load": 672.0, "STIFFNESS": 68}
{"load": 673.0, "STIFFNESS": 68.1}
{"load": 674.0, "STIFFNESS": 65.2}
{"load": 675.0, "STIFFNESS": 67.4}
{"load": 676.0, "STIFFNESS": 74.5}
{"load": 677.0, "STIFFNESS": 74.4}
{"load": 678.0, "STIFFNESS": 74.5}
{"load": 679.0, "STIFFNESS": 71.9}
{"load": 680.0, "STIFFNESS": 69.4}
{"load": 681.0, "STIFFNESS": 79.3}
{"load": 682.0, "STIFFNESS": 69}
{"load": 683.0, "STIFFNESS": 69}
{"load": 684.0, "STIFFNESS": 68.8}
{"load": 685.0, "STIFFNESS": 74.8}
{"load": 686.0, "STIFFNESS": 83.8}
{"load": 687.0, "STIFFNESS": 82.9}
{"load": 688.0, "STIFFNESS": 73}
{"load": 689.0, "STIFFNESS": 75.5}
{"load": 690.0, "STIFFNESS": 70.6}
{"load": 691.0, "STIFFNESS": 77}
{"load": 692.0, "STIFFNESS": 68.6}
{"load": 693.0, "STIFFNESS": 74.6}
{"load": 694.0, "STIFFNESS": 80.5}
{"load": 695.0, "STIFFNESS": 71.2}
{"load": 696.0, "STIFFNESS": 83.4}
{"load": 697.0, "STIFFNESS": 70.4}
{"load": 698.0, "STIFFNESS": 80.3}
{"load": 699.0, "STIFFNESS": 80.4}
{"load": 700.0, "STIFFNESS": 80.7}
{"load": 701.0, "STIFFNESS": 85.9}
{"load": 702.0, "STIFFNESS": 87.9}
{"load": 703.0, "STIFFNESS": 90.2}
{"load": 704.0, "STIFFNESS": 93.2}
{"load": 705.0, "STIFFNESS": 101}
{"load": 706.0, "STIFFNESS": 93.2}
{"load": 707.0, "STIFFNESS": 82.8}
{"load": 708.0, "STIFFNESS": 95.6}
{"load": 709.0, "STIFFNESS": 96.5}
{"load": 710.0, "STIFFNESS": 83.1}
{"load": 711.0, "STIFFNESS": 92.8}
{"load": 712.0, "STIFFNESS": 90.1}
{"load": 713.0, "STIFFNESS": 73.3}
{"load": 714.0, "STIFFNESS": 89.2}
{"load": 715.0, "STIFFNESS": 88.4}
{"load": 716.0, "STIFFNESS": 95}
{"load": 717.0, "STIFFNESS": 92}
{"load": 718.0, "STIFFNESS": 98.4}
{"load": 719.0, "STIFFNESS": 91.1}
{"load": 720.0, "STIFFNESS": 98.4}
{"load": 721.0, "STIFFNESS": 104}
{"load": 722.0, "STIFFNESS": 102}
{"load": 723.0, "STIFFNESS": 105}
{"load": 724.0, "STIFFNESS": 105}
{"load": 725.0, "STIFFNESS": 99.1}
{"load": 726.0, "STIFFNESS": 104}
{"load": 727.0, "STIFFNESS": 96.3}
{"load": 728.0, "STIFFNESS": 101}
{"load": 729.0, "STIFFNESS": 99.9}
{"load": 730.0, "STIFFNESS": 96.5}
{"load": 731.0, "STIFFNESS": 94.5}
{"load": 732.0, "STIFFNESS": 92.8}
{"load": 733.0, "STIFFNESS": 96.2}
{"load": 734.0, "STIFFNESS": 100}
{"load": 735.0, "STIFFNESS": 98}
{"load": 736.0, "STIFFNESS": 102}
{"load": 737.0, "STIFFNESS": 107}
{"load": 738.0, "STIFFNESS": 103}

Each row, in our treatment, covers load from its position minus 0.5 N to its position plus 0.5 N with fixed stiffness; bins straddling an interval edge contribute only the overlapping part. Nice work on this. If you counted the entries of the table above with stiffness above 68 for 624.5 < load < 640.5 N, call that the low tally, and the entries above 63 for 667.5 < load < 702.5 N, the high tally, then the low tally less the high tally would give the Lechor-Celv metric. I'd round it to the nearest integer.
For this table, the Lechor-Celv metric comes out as -31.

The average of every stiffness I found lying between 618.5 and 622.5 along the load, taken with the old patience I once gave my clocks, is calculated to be 65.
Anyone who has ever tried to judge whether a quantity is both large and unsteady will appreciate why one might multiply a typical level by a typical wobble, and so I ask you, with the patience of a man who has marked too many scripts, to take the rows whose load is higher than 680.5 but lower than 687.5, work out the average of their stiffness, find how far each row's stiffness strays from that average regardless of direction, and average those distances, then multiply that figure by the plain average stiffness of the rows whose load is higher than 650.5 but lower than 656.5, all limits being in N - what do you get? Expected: 412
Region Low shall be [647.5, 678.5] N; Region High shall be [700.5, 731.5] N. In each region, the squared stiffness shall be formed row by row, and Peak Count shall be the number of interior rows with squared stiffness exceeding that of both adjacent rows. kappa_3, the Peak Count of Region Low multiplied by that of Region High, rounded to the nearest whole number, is 81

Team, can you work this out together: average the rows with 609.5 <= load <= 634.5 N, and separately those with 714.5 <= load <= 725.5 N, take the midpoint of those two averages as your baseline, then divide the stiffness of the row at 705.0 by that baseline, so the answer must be 1.24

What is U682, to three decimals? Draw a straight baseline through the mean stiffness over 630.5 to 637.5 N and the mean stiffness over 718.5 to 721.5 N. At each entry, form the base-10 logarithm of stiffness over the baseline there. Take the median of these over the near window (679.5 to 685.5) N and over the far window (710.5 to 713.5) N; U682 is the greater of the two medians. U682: -0.021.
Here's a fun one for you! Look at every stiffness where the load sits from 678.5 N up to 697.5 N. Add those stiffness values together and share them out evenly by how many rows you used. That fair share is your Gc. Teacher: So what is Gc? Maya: 74.4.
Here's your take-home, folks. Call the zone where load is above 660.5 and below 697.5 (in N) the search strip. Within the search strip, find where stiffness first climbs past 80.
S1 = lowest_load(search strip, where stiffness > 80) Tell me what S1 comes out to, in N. 686.0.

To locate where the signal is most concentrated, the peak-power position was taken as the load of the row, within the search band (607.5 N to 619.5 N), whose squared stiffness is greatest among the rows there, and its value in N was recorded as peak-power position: 615.0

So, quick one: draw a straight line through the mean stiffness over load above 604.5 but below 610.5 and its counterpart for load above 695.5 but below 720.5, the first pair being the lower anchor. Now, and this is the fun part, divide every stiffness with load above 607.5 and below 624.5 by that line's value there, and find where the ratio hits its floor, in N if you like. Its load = 622.0 N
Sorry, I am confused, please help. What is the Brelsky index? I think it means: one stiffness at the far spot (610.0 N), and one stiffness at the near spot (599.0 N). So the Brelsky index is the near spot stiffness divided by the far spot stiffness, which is 0.79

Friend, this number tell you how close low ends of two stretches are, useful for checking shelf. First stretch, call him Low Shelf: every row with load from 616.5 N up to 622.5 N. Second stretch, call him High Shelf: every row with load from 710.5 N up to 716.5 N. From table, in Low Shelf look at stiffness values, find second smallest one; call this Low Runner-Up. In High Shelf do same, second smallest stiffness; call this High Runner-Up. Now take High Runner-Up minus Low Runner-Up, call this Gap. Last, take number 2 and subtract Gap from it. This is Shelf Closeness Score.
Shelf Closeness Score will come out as -24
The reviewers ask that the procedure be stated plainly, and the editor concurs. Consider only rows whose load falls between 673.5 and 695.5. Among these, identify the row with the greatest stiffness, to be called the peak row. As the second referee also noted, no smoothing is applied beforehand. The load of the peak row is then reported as 686.0 N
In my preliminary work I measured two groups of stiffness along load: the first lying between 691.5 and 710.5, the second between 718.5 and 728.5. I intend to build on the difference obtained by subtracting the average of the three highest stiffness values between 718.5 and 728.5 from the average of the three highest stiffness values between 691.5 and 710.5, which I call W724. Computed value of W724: -7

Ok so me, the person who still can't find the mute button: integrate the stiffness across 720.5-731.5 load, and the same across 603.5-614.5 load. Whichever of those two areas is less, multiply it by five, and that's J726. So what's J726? 3220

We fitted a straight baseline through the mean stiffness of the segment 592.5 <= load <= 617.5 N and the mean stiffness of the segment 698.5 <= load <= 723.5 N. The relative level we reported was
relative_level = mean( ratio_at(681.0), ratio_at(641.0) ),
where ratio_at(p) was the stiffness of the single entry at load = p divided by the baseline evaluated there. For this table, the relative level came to 0.95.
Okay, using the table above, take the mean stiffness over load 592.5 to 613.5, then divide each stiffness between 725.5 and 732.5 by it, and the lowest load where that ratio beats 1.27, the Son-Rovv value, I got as 726.0 N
